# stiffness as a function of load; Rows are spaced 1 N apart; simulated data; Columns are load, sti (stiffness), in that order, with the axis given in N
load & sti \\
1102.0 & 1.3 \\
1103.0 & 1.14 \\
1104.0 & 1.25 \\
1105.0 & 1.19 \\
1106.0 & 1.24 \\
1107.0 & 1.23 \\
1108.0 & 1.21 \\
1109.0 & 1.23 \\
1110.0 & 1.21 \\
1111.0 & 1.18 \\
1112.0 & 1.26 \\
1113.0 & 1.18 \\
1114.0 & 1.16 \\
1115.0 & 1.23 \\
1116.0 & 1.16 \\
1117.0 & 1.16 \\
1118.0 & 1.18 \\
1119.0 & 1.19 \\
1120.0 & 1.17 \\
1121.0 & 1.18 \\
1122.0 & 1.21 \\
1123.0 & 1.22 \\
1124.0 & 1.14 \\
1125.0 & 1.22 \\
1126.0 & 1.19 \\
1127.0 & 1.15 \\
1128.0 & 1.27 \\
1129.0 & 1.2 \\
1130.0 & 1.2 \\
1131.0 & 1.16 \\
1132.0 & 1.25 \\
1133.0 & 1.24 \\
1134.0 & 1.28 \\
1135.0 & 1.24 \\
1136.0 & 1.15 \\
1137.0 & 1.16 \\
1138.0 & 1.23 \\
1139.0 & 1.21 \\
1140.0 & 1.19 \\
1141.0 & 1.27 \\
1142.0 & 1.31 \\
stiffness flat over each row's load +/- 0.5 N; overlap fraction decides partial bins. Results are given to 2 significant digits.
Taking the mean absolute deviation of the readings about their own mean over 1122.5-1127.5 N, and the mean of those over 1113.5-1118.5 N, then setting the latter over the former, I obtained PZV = 38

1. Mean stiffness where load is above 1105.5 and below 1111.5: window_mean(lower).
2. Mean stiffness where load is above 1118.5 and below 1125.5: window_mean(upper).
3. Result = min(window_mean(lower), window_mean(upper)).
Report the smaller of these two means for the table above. 1.19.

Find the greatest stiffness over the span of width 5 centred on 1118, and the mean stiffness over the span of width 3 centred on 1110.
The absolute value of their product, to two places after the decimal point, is 1.44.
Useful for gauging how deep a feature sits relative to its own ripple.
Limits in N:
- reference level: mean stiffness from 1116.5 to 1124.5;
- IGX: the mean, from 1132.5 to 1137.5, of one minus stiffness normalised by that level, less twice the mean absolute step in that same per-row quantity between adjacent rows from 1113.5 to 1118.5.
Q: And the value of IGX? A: -0.10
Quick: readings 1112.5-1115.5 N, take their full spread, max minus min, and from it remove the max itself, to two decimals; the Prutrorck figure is -1.16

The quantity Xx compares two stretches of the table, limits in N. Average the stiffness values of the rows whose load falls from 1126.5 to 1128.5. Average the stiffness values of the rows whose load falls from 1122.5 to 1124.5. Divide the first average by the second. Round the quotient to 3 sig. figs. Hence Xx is 1.03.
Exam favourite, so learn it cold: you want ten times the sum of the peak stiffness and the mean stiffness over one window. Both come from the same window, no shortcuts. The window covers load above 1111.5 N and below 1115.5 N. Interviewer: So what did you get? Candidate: 24.7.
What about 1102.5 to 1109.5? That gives 24.6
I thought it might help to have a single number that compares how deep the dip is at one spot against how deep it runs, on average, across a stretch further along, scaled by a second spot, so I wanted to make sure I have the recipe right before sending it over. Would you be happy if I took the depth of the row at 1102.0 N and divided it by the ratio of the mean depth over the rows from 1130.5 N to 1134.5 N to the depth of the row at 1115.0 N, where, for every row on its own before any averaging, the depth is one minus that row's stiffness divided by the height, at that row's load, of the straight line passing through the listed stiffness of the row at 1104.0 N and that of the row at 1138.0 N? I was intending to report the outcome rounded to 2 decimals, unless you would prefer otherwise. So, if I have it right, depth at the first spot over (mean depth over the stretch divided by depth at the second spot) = -0.73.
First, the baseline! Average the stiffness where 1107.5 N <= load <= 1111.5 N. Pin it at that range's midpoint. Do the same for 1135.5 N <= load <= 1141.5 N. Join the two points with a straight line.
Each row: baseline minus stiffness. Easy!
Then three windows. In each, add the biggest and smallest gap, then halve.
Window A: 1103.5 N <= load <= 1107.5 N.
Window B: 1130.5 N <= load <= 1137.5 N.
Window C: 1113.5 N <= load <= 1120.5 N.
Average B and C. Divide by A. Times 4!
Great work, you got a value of 0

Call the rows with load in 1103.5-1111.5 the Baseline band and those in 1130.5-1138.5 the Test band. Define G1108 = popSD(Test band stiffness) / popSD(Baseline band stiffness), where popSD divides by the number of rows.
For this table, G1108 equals 2.0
